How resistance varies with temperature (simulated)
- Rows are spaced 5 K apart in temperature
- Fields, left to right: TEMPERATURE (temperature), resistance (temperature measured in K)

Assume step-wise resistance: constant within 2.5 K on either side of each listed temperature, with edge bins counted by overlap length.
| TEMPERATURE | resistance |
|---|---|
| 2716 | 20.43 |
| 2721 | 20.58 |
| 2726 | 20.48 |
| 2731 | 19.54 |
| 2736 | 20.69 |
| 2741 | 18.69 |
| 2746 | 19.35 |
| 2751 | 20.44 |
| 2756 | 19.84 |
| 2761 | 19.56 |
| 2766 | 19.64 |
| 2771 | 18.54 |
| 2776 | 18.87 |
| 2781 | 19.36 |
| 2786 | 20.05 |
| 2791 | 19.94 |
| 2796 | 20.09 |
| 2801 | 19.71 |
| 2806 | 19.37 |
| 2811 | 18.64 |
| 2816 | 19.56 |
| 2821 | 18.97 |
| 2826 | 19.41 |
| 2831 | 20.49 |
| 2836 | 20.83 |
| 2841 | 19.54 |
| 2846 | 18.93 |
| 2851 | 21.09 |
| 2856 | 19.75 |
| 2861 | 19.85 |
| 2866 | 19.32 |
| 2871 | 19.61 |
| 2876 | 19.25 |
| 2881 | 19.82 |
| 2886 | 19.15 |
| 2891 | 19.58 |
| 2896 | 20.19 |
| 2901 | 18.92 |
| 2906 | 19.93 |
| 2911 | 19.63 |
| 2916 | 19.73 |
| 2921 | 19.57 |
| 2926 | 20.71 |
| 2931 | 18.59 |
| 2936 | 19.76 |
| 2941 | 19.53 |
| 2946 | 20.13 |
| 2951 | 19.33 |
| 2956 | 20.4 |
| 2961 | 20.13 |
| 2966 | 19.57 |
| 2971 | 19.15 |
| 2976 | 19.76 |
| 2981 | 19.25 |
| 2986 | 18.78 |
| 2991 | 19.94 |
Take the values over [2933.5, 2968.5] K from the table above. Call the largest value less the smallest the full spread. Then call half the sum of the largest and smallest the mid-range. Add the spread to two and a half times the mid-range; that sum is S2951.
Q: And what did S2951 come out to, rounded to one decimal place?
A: 50.7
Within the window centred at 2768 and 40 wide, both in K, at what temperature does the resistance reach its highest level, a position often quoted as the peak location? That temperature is 2751 K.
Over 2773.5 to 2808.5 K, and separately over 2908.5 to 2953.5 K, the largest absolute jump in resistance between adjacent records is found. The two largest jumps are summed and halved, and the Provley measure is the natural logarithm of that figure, 0.340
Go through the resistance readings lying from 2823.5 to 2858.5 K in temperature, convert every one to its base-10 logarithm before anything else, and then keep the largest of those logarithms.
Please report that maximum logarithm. 1.32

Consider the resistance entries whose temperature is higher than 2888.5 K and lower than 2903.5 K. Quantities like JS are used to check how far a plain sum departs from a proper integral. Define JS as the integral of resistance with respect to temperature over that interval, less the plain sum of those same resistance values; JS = 235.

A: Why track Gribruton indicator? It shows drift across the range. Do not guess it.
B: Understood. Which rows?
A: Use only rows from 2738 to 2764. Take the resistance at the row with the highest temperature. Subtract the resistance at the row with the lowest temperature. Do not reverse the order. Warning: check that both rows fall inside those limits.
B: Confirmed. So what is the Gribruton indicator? 0.9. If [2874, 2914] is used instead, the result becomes 0.4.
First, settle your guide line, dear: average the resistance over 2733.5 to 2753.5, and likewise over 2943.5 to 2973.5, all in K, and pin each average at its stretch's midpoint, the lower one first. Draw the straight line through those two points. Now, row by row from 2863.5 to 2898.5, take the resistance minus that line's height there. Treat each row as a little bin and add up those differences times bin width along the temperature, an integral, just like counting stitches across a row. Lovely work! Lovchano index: -8.0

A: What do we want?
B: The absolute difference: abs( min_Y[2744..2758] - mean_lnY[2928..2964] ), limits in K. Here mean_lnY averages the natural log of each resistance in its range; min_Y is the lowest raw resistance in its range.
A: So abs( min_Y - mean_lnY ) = 16.4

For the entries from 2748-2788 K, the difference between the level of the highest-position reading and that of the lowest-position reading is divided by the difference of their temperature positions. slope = -0.0111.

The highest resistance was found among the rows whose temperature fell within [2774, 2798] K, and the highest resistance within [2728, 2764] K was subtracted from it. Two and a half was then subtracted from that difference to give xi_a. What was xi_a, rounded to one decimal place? -3.1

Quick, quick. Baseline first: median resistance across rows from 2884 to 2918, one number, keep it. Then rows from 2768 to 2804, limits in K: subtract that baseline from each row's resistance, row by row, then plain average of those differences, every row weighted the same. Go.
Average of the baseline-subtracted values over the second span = -0.12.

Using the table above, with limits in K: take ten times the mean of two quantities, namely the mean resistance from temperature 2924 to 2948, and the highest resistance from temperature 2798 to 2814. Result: 197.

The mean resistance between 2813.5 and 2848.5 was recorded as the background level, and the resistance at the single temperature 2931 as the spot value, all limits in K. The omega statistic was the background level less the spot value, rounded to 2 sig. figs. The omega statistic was 1.1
